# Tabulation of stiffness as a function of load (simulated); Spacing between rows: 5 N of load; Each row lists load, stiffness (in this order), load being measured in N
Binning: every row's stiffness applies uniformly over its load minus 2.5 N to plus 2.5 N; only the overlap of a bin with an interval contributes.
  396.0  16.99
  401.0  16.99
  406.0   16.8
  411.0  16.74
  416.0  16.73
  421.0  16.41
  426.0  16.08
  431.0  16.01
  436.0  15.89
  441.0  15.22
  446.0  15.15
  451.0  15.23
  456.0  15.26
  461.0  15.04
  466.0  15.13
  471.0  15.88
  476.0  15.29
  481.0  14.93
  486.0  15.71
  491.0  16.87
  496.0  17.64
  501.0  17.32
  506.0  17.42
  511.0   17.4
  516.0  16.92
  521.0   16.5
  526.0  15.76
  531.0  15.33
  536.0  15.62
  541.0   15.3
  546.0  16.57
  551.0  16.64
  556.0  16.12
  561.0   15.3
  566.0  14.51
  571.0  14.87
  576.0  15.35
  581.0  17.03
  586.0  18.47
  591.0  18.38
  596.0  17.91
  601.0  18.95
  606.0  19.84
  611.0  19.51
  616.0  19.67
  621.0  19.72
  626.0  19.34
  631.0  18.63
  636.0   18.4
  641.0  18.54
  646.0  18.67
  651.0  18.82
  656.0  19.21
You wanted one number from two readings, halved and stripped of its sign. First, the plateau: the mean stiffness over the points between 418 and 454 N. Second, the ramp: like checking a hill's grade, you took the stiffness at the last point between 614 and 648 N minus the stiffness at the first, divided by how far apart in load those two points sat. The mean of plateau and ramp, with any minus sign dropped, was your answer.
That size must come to 7.84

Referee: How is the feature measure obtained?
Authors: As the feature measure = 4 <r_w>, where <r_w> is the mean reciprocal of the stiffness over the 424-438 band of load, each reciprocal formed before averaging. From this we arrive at 0.250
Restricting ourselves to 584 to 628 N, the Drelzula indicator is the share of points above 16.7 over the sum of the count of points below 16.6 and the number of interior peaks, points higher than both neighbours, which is 0.50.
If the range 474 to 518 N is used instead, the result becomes 0.13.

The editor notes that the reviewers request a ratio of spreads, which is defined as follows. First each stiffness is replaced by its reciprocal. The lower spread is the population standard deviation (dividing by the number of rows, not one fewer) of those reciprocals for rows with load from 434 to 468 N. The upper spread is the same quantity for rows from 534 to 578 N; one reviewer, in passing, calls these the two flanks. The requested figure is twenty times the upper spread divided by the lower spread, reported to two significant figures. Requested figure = 52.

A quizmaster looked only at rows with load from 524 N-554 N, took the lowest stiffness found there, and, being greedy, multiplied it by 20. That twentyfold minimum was 306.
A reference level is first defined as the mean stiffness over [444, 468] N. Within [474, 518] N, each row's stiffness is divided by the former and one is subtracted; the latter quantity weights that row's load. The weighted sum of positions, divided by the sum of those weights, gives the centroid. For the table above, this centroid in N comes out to 502.8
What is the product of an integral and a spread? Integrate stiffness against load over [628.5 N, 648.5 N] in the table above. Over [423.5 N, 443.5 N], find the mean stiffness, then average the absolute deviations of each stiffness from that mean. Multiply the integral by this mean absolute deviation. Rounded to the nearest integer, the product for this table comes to 108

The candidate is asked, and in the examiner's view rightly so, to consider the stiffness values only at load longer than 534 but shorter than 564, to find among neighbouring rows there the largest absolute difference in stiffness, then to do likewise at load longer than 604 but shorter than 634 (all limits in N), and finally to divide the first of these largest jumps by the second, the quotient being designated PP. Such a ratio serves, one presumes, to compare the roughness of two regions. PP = 1.8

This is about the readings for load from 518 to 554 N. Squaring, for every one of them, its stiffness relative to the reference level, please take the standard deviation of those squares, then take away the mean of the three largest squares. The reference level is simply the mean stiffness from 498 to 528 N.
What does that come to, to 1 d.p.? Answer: -1.2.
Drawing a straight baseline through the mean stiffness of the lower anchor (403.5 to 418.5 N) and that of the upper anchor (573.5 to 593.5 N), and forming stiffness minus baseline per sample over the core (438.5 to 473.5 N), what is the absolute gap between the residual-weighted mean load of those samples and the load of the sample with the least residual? 5.6 N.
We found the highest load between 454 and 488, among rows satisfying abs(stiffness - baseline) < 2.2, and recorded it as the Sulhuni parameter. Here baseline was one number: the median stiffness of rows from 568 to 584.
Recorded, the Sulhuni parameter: 486.0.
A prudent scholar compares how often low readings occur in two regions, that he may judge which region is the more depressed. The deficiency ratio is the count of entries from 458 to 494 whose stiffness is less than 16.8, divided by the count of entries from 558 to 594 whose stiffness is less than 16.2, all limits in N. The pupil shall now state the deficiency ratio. 1.5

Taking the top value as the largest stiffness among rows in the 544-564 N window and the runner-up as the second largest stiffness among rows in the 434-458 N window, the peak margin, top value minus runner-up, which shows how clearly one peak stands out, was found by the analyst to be 1.4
